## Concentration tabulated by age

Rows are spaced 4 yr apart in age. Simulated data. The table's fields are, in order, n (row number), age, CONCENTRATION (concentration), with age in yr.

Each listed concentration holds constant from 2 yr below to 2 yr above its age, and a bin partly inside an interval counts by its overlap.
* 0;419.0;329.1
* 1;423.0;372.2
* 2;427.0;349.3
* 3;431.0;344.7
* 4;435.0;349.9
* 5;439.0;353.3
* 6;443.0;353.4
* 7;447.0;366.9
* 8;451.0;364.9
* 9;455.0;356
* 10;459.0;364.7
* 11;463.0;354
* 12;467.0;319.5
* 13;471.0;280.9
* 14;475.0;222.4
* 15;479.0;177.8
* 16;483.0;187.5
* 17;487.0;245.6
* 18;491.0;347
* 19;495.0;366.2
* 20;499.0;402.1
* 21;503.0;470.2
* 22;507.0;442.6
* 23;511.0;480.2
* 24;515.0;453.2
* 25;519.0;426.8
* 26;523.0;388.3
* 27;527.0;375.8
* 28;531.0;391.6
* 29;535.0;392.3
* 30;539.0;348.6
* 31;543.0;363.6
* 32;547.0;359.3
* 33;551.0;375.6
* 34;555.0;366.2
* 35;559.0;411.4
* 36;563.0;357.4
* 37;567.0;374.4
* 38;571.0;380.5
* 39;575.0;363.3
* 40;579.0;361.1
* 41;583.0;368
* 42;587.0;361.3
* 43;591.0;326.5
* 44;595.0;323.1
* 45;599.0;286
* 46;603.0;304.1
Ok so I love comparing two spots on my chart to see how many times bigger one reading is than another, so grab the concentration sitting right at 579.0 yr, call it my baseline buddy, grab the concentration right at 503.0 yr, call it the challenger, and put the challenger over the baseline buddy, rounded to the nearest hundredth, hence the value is 1.30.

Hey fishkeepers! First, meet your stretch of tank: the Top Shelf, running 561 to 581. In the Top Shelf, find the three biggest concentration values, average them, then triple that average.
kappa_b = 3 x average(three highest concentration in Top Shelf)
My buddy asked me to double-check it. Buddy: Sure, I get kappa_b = 1118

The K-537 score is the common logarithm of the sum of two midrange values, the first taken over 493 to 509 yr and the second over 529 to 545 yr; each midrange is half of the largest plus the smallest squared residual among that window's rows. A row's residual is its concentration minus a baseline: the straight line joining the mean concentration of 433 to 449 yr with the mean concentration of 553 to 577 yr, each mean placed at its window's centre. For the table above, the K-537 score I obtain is 3.8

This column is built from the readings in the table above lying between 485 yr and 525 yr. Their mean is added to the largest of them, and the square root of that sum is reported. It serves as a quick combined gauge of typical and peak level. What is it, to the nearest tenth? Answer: 29.7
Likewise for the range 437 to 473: 26.7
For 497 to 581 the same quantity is 29.6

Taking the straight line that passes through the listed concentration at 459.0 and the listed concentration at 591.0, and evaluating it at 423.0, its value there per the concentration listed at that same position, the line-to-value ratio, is 1.01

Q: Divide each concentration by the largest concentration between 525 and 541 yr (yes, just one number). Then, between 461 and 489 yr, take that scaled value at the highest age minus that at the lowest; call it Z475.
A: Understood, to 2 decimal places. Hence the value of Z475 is -0.28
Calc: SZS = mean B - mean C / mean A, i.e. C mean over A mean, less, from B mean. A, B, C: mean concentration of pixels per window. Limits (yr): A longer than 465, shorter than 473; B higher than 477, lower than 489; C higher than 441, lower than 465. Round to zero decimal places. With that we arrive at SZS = 202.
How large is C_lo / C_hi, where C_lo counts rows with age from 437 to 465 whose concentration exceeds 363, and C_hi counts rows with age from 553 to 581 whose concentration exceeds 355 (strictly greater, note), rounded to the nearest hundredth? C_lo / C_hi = 0.43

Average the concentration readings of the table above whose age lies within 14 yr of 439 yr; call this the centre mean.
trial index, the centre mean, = 355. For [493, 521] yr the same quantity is 434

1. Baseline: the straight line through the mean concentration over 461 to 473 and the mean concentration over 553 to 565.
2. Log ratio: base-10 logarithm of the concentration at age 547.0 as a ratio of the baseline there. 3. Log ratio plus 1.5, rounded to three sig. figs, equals 1.49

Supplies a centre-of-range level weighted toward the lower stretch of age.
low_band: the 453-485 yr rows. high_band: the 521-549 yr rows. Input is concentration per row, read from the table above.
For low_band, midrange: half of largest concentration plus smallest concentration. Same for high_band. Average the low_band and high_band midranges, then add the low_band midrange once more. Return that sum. 592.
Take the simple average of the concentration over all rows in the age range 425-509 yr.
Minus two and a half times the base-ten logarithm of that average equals -6.31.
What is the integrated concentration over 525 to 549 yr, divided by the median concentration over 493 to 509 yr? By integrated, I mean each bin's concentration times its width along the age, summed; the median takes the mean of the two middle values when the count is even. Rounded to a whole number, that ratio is 21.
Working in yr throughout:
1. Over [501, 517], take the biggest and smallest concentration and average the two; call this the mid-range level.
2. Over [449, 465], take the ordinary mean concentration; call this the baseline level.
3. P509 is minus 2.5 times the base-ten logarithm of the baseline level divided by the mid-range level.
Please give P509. 0.27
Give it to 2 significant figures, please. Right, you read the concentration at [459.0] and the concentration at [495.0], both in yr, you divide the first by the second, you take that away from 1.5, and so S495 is 0.50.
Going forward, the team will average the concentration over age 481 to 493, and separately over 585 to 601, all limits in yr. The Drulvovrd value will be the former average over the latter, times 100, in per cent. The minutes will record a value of 80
